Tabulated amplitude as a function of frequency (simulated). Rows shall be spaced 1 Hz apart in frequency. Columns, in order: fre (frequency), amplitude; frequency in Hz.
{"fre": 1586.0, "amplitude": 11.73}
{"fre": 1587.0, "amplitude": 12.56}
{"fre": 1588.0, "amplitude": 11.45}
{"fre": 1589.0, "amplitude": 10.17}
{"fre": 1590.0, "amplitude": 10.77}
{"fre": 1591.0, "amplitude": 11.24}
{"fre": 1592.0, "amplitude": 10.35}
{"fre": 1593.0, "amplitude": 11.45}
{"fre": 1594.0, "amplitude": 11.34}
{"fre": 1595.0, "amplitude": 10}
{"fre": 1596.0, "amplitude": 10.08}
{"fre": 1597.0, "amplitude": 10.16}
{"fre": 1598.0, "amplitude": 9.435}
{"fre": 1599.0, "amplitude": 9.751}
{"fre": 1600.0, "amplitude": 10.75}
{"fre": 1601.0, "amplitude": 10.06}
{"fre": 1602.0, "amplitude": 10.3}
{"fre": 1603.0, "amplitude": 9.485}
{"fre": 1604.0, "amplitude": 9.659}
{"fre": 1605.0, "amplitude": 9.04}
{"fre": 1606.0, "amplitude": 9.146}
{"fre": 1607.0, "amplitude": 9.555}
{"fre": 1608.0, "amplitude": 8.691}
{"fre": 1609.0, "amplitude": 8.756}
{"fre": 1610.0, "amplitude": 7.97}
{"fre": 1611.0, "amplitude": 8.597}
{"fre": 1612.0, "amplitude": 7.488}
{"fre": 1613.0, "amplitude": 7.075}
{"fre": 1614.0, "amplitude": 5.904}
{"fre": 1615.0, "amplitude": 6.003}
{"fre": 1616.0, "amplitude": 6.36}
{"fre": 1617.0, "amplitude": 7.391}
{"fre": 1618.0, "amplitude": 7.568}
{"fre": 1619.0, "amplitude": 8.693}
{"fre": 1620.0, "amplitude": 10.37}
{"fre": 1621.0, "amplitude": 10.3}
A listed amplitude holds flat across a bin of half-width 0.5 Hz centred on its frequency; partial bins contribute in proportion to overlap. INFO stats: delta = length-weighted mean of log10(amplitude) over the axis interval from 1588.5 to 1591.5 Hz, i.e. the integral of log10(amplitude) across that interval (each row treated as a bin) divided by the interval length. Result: 1.03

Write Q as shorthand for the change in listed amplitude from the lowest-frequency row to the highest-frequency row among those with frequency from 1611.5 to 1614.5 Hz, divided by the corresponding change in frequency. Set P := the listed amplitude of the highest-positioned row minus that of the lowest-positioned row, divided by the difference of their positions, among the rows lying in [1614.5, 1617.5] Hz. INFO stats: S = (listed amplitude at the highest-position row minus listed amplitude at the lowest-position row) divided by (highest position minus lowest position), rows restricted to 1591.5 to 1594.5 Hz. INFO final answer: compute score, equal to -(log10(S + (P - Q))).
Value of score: -0.3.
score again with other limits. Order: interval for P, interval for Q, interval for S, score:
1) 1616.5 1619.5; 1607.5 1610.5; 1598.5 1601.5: -0.1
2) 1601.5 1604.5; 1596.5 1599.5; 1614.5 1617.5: 0.2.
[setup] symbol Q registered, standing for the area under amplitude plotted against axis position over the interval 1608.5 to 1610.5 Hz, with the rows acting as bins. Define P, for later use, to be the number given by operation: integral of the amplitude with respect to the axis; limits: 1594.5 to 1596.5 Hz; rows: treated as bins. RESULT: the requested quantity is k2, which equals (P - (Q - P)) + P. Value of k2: 43.5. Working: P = 20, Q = 17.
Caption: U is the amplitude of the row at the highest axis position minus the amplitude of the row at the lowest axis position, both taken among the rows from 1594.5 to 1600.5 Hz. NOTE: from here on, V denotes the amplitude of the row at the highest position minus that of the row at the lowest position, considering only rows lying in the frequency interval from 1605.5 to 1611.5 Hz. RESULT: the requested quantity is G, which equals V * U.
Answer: -0.4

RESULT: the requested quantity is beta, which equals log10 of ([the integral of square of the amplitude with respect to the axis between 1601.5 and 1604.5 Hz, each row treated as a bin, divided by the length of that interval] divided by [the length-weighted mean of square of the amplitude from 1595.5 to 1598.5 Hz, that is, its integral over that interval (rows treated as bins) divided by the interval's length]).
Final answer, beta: -0.01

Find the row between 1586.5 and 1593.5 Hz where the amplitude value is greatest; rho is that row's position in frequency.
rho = 1587.0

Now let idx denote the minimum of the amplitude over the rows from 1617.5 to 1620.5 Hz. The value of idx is 7.568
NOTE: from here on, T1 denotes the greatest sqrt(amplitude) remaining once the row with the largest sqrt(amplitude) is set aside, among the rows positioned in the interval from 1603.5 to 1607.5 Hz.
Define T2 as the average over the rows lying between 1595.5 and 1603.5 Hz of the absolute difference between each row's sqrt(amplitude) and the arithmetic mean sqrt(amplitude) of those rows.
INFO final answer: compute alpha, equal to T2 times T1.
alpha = 0.16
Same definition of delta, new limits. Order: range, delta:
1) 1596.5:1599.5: 0.99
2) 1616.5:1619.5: 0.90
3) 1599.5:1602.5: 1.02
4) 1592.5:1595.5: 1.04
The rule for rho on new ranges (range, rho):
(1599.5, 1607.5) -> 1600.0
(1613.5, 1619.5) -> 1619.0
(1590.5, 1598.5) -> 1593.0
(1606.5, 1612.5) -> 1607.0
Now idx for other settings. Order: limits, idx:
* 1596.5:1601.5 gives 9.435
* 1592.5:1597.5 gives 10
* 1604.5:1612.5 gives 7.488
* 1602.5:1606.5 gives 9.04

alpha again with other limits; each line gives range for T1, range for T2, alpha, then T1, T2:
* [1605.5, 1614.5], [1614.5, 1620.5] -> 0.64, 3.02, 0.21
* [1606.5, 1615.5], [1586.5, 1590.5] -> 0.34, 2.96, 0.11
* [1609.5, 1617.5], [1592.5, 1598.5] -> 0.28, 2.82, 0.10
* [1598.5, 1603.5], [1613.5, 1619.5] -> 0.54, 3.21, 0.17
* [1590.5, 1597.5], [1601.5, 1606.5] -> 0.20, 3.37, 0.06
